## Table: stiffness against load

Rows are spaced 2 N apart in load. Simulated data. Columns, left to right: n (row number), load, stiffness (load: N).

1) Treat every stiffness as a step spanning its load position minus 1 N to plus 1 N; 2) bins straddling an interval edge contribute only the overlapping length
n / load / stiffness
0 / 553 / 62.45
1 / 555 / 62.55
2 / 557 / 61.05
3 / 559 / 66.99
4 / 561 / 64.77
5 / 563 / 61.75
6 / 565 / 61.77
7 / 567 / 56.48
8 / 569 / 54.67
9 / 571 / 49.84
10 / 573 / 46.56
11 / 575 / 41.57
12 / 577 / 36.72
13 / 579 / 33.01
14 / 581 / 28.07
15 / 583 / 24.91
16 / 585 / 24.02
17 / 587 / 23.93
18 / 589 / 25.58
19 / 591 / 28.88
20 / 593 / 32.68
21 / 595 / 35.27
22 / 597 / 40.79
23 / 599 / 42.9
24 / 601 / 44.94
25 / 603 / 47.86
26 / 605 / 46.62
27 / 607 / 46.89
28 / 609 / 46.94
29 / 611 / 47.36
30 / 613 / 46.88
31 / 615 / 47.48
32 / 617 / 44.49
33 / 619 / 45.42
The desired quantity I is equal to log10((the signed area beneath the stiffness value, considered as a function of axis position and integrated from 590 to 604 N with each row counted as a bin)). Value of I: 2.74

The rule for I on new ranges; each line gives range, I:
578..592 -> 2.58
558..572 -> 2.92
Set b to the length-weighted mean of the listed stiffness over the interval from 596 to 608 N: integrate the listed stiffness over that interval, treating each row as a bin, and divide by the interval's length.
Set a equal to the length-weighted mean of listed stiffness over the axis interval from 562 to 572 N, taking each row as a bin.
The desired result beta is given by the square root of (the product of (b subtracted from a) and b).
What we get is 23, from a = 56.9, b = 45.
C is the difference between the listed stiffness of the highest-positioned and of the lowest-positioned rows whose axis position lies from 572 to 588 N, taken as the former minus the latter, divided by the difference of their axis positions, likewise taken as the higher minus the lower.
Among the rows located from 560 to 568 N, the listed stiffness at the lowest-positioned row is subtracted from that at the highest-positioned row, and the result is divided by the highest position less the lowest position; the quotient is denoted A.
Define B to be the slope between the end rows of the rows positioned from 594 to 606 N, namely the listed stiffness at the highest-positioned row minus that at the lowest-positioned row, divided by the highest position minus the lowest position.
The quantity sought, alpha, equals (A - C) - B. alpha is -0.9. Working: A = -1.4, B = 1.1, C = -1.6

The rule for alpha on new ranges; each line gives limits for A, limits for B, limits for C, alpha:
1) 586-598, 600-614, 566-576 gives 3.4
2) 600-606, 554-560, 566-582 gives 1.3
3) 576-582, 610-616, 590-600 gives -3.9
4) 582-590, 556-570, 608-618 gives 0.9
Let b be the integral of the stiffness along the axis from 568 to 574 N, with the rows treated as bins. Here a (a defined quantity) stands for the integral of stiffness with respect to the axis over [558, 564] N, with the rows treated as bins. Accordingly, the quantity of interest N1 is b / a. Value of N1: 0.78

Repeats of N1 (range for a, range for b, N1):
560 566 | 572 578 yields 0.66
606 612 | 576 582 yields 0.69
